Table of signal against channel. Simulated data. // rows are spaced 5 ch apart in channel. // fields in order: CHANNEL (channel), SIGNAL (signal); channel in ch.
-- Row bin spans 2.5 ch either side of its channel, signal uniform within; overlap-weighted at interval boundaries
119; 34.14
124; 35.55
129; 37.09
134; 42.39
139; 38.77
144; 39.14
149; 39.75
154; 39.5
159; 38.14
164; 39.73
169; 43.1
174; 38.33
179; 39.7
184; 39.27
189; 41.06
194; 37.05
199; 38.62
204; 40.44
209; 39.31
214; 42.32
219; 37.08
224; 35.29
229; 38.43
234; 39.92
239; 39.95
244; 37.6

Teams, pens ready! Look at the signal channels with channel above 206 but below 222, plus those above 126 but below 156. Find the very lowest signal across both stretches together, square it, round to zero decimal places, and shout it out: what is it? 1375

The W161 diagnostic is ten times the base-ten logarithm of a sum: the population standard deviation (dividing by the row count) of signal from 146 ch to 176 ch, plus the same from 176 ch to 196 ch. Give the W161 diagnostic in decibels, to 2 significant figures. 4.9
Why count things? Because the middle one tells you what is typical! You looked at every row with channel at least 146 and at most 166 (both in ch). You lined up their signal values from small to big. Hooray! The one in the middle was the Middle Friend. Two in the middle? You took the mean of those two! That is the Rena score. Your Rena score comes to 39.6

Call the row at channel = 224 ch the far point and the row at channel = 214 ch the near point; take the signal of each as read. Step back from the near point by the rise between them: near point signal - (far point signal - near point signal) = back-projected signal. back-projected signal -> 49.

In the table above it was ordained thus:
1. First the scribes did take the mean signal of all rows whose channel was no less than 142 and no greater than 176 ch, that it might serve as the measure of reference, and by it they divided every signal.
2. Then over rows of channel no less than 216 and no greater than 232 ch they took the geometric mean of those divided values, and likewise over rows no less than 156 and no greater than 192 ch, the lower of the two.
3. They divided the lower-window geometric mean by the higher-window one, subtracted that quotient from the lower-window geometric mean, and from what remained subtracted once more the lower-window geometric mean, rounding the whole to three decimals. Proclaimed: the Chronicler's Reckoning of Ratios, -1.080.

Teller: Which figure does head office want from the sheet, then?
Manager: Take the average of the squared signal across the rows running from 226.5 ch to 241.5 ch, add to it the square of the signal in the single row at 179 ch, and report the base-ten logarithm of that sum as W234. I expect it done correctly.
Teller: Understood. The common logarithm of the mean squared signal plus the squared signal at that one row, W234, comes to 3.50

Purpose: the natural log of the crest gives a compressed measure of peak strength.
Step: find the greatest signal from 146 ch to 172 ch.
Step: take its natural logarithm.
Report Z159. 3.76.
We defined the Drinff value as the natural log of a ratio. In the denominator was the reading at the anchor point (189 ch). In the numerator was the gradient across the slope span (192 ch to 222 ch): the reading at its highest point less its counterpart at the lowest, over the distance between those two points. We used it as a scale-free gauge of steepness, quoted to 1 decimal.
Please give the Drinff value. -10.4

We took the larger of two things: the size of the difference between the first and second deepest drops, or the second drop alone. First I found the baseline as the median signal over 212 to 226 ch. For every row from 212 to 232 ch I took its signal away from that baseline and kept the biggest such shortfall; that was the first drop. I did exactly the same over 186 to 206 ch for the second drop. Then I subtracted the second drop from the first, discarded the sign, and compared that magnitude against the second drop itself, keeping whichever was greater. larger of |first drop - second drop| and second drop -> 1.8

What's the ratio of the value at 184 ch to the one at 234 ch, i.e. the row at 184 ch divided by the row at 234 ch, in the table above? 0.98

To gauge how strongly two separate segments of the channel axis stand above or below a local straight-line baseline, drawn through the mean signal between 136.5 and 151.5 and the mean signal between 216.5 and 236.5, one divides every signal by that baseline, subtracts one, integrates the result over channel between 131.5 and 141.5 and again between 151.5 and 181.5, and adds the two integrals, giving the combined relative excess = 1.0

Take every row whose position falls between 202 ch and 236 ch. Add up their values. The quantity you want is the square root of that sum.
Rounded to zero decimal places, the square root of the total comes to 17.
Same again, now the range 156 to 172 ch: 11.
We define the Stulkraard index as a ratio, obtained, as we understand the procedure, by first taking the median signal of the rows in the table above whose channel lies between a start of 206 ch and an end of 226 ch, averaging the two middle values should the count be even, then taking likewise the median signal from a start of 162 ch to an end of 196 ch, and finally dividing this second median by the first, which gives 1.04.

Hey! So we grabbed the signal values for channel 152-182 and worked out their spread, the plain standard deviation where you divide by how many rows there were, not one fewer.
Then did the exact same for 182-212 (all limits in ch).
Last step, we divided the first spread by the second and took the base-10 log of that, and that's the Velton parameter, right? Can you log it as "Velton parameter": 0.10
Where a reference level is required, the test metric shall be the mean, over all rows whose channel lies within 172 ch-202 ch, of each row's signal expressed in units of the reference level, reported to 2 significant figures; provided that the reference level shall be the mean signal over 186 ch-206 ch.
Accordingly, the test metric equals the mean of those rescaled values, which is 0.99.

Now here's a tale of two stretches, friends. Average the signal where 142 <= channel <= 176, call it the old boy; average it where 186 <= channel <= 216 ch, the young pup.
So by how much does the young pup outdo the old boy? 0.1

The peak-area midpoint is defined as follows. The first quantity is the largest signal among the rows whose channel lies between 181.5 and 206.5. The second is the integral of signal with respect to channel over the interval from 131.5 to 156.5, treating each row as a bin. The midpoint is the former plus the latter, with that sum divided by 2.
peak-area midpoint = 519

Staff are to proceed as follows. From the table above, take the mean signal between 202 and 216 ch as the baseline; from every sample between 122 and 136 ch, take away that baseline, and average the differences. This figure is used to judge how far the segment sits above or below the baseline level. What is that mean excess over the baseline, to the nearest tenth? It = -2.3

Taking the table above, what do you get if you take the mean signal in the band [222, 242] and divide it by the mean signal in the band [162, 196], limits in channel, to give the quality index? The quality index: 0.97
